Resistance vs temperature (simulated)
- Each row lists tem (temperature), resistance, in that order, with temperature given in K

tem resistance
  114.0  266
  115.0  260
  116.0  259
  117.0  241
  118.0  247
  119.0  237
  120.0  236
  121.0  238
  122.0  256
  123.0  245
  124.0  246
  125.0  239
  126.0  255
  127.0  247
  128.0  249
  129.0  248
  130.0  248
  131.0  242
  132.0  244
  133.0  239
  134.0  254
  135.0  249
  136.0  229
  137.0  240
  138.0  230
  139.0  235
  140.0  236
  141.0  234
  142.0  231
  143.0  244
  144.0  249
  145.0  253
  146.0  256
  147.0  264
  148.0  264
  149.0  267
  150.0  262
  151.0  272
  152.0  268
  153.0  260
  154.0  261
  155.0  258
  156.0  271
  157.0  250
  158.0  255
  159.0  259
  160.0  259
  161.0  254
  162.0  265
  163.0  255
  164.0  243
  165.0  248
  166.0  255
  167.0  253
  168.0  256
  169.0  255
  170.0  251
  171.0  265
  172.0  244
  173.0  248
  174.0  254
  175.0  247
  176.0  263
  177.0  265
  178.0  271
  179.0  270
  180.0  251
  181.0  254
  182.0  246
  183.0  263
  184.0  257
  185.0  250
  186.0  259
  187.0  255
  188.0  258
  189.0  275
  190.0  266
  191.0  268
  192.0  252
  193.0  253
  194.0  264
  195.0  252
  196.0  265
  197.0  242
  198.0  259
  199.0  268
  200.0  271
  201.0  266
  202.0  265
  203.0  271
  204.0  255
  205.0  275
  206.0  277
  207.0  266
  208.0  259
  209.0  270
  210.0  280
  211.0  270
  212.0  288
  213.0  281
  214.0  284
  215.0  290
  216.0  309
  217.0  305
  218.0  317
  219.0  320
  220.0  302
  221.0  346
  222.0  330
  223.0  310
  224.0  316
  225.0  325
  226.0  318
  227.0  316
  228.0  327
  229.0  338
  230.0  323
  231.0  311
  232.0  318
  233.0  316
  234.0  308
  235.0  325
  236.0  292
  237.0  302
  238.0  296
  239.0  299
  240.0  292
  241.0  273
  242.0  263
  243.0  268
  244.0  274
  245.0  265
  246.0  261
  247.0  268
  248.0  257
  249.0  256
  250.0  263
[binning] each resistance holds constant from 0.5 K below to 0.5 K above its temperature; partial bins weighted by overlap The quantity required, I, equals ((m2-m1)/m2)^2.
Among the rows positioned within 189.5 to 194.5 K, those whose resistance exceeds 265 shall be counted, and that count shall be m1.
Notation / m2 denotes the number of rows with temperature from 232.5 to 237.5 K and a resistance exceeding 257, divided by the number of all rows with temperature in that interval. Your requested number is 1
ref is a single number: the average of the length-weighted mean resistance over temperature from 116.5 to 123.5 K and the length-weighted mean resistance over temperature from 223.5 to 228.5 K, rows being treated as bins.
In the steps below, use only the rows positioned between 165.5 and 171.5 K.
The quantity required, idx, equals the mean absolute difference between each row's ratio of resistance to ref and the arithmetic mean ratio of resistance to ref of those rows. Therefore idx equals 0.011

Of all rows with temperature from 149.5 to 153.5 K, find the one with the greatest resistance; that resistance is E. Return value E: 272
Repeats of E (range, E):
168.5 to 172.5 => 265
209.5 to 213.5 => 288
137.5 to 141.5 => 236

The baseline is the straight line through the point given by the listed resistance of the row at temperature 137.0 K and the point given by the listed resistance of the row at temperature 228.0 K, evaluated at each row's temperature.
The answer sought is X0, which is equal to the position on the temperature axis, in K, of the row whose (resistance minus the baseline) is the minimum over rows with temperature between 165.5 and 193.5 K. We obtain 192.0 K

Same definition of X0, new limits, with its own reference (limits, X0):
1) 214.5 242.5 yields 242.0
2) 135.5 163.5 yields 142.0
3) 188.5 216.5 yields 197.0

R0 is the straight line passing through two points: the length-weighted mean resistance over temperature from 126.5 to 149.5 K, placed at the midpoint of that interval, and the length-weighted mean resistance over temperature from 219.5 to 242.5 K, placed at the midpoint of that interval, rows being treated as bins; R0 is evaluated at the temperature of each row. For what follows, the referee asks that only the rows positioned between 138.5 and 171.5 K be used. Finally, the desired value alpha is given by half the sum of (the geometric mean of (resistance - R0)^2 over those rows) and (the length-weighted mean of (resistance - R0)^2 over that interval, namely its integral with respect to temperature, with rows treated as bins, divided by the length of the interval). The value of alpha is 80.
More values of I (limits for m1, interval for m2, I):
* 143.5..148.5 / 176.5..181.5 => 1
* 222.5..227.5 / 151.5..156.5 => 16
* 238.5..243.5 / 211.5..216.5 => 9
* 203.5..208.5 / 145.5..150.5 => 8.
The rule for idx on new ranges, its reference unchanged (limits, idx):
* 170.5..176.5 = 0.025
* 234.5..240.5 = 0.030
